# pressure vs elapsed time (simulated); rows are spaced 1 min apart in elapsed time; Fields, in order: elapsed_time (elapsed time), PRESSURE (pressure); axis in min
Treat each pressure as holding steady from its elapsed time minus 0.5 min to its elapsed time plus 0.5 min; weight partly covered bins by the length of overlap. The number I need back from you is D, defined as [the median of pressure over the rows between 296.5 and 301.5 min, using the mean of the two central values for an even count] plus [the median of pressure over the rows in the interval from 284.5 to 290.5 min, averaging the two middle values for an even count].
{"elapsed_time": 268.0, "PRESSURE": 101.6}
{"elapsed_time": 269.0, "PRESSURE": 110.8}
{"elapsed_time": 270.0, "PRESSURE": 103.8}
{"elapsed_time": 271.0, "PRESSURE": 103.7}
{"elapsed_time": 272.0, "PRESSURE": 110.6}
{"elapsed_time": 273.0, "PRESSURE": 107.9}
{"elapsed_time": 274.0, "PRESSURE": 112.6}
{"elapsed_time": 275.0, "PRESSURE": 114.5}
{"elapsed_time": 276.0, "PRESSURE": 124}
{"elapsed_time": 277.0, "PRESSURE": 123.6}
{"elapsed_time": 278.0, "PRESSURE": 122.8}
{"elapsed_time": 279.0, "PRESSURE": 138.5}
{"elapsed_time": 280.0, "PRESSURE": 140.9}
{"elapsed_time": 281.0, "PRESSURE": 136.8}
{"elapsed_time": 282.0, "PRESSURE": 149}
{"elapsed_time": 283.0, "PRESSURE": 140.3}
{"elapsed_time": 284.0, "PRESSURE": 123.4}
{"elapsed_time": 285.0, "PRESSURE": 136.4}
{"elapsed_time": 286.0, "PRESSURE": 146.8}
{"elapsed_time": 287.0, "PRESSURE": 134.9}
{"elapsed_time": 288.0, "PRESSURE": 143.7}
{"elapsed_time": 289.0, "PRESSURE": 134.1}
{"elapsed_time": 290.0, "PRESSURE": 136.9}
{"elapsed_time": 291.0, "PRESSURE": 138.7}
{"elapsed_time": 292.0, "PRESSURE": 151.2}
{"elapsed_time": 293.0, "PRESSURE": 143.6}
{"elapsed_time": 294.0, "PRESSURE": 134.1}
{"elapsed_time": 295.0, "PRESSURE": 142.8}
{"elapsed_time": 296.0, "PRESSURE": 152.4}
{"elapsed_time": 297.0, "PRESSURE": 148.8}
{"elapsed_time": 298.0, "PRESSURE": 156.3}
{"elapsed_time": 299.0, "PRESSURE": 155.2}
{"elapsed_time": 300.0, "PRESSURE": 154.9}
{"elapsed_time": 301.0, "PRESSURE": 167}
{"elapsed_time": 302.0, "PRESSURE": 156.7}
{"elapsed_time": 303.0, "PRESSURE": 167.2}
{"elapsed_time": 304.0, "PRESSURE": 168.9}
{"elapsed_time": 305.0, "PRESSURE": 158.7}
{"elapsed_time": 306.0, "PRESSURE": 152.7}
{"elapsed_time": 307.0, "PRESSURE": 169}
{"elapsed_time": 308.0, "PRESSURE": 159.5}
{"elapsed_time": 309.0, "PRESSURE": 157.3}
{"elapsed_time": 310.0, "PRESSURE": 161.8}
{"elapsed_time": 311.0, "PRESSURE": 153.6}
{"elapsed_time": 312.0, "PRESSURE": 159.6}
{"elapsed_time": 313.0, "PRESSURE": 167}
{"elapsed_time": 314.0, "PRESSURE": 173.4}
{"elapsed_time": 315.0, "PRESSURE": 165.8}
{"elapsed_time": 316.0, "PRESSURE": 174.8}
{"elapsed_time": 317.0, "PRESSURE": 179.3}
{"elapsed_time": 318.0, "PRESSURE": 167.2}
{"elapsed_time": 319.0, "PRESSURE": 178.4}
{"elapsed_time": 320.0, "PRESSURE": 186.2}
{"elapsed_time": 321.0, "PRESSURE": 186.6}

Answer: 292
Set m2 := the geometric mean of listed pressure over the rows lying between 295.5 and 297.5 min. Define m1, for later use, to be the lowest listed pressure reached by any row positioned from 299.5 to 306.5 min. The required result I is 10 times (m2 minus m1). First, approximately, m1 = 152.7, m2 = 151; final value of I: -21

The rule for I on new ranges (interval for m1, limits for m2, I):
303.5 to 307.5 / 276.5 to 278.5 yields -295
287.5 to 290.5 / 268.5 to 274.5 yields -259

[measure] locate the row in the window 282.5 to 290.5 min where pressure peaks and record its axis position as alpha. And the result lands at 286.0 min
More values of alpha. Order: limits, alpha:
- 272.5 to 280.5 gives 280.0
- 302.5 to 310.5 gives 307.0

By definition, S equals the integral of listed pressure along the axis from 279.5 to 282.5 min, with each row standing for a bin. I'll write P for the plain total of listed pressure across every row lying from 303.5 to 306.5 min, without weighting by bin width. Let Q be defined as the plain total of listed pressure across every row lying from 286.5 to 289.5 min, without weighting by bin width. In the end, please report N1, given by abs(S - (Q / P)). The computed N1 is 426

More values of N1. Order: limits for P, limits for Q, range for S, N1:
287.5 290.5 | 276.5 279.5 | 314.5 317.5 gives 519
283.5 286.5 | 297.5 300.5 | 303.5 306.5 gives 479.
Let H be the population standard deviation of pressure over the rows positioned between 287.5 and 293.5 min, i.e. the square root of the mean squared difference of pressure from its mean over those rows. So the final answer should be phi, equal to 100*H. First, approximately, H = 5.6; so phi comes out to 558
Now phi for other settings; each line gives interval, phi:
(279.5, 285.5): 766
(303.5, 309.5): 601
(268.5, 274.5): 345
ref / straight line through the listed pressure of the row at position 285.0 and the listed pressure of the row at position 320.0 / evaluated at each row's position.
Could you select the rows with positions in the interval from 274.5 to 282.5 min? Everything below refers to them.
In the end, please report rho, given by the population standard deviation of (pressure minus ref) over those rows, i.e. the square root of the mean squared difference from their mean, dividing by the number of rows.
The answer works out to 8.0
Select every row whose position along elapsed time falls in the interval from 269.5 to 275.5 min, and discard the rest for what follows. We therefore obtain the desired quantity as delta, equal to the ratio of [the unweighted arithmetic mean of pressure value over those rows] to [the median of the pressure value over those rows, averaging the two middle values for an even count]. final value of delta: 1.00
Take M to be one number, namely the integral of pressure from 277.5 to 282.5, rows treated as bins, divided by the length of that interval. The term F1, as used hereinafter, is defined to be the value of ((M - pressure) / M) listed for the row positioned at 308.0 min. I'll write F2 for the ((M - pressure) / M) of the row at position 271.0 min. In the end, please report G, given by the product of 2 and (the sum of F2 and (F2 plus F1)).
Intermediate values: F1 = -0.16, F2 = 0.25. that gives 0.7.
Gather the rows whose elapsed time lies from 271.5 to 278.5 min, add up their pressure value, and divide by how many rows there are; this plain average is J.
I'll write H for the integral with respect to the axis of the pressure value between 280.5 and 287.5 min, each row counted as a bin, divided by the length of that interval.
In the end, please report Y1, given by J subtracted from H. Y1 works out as 22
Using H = 138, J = 117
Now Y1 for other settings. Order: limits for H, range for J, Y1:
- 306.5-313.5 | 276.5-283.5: 25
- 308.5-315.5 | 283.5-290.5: 26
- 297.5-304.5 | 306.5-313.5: 0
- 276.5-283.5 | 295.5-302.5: -20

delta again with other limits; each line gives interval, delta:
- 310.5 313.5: 1.00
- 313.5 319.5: 0.99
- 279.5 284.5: 0.98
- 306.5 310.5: 1.01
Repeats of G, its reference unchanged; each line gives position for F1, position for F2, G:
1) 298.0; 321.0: -1.7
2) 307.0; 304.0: -1.4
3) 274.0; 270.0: 1.3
